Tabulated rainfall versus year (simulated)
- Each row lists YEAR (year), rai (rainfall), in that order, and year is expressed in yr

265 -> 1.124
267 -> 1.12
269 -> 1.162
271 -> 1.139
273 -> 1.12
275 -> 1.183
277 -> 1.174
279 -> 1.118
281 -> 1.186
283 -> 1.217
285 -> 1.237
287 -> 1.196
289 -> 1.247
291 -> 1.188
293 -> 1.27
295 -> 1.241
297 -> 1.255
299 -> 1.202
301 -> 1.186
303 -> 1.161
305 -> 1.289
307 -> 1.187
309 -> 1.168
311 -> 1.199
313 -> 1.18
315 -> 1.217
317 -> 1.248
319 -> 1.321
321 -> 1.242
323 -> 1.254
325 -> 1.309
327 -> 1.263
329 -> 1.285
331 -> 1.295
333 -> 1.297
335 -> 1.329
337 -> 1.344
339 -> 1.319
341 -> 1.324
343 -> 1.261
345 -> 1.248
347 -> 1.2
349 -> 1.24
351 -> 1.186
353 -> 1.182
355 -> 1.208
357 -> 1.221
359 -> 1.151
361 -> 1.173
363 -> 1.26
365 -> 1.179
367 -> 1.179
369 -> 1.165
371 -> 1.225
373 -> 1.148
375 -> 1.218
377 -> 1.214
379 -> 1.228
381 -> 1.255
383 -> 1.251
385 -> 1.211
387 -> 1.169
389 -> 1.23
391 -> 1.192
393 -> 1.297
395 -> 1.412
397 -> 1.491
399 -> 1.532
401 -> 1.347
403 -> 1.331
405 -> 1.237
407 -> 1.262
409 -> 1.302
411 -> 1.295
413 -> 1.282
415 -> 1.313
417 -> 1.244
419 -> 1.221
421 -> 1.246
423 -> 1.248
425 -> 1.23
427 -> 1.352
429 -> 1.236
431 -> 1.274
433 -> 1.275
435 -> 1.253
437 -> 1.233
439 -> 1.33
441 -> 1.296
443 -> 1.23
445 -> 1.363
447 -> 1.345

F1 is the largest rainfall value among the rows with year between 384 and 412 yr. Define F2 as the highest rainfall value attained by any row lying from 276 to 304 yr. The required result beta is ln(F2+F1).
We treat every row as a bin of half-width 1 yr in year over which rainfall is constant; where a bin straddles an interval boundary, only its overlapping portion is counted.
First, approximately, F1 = 1.532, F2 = 1.27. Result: 1.03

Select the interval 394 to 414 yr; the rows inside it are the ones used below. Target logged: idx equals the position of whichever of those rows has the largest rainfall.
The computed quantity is 399 yr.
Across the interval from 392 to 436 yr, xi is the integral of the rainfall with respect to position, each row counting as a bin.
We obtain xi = 57.4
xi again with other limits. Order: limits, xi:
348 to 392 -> 53.0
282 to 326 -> 54.0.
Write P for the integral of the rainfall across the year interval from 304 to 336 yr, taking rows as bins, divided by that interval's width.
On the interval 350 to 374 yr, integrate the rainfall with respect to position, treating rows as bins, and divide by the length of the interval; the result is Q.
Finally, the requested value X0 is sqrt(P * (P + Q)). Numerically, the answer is 1.75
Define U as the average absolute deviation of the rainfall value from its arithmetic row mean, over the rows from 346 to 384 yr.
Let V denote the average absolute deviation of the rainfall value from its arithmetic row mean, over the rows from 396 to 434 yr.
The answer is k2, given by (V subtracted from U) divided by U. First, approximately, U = 0.029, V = 0.059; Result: -1.0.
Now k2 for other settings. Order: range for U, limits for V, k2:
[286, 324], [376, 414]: -0.9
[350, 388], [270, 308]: -0.3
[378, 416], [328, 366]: 0.3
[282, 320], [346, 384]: 0.2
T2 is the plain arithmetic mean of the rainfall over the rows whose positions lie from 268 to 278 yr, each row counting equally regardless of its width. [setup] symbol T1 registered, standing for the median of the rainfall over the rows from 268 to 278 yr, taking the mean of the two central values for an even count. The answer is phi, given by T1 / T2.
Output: 1.01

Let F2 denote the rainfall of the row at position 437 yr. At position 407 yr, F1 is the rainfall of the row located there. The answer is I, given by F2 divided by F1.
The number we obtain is 0.98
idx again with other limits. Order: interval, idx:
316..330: 319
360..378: 363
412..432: 427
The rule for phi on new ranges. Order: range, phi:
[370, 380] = 1.01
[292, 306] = 1.01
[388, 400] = 1.00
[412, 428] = 0.98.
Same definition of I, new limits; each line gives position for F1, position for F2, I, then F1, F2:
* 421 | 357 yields 0.98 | 1.246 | 1.221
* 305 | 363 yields 0.98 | 1.289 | 1.26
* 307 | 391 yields 1.00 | 1.187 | 1.192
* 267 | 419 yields 1.09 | 1.12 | 1.221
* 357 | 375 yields 1.00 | 1.221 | 1.218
